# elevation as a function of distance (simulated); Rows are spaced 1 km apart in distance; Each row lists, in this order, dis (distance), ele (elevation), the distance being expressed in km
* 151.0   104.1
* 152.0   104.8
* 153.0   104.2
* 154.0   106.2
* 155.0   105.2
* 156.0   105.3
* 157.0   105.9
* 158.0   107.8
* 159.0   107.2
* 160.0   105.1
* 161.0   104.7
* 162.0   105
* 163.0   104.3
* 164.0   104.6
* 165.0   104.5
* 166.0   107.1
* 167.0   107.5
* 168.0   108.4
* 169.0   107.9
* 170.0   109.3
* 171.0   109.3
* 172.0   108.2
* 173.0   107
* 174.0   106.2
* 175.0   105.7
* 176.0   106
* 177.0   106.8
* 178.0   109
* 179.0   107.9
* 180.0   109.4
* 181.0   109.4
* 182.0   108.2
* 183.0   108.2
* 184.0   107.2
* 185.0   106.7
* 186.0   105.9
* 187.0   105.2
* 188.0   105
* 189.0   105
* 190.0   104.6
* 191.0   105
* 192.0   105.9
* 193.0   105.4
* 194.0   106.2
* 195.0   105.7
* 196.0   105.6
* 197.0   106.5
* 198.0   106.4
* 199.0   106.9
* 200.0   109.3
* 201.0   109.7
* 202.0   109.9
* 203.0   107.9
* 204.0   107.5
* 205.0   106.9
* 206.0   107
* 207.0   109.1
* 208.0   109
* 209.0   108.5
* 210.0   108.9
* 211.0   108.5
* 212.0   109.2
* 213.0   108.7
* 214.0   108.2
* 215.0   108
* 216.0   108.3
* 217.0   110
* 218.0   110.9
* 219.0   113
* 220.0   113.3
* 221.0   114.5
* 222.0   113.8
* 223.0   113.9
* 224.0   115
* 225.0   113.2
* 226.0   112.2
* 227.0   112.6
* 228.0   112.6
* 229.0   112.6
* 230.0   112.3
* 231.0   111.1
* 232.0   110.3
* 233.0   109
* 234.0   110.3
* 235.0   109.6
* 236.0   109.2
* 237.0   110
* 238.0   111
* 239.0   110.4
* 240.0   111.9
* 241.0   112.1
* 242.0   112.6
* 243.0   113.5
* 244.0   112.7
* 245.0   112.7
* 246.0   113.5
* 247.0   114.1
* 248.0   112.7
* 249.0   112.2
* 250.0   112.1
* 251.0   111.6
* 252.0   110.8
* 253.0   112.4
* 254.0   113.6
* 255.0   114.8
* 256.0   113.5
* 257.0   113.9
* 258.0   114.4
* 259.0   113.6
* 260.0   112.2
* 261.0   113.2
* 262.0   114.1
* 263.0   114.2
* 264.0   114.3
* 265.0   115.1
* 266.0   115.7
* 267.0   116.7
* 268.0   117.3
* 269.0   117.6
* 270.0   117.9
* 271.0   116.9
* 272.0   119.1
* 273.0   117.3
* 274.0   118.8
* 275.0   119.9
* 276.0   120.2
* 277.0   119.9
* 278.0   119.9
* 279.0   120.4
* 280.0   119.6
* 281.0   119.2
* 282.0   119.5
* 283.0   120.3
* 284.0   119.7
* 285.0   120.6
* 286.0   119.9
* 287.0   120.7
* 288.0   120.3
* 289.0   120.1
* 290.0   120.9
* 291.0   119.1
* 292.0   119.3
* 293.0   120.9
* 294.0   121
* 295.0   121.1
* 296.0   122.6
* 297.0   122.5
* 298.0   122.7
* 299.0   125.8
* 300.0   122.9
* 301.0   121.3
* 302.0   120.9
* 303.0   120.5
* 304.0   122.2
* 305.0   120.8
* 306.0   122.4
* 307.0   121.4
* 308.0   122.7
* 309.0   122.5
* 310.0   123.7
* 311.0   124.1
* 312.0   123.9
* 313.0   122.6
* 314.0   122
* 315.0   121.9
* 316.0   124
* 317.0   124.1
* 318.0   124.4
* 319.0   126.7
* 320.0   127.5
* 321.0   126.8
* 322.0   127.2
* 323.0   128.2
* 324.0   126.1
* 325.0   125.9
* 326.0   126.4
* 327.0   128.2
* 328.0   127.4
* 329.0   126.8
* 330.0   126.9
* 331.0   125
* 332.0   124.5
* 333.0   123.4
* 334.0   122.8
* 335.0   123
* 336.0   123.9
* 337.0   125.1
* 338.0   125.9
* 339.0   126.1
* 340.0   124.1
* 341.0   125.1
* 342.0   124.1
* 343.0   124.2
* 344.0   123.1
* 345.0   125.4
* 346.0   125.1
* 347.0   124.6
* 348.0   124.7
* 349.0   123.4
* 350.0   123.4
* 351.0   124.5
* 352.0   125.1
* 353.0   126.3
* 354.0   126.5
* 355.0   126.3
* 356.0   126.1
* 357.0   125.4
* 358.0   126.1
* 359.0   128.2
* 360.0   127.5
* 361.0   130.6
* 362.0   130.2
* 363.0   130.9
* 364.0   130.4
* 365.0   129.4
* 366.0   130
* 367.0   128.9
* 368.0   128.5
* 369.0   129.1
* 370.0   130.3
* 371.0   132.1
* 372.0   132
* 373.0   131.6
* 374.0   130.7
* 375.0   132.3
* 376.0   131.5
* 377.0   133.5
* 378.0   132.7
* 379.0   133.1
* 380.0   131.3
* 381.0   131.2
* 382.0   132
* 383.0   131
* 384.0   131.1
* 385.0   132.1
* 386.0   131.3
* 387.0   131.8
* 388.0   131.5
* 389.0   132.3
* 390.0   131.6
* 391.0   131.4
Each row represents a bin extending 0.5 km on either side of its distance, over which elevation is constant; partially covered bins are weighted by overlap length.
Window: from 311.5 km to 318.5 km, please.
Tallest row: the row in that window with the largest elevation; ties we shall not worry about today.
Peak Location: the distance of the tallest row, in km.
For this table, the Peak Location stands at 318.0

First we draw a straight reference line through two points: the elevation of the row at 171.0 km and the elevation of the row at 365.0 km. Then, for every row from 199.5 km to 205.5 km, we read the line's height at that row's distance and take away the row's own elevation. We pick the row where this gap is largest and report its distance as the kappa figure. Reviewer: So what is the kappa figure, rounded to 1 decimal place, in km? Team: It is 205.0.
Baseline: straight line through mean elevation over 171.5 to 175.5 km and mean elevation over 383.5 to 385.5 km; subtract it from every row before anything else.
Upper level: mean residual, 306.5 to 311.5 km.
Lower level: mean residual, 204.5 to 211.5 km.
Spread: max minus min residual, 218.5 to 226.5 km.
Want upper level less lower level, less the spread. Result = 0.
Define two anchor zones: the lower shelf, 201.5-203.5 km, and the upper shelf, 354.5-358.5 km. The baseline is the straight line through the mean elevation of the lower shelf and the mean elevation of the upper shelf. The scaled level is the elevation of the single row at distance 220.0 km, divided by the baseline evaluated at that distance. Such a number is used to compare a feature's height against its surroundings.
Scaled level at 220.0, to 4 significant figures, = 1.022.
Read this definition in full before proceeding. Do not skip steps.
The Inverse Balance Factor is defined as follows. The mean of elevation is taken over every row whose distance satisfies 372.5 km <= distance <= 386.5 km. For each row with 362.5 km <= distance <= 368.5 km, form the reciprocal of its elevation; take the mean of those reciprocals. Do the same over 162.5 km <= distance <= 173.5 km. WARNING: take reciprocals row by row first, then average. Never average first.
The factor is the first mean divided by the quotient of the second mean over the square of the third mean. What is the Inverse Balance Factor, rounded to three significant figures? 1.49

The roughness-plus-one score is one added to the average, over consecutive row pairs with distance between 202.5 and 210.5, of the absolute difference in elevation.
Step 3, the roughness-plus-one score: 1.60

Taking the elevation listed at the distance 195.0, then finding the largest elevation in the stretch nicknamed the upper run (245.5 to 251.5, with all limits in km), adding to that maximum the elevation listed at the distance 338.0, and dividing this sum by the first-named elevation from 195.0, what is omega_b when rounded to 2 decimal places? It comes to 2.27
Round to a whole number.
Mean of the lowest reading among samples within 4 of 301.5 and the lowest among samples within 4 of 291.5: 120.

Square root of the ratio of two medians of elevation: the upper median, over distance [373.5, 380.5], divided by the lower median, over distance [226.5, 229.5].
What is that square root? 1.08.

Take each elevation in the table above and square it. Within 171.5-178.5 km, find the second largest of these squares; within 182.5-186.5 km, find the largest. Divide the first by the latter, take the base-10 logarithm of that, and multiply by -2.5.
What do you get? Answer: 0.00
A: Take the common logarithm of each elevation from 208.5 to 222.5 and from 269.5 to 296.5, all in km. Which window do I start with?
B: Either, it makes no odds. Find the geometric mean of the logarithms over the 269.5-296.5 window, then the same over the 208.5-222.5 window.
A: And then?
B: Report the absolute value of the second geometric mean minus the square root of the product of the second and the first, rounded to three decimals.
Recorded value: 0.018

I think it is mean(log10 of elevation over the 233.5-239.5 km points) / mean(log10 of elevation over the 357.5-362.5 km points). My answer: 0.968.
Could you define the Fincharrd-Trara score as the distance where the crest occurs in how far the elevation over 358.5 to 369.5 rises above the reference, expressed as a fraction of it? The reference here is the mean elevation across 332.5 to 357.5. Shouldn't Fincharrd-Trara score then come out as 363.0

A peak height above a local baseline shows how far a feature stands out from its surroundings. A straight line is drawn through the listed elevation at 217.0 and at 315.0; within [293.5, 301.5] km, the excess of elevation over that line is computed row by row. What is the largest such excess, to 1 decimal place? 5.8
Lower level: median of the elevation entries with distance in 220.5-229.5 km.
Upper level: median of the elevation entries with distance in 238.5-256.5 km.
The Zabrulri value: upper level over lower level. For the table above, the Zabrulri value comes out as 1.00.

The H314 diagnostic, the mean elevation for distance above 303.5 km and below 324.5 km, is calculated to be 124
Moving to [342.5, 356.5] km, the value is 125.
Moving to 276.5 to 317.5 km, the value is 121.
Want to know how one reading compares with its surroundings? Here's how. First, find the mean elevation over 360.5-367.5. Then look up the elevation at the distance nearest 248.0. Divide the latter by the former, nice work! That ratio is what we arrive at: 0.87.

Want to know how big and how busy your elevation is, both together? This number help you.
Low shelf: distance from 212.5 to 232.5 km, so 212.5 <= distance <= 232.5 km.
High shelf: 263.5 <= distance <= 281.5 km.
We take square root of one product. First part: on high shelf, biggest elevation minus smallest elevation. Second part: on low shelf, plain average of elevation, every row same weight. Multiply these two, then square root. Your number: 26.1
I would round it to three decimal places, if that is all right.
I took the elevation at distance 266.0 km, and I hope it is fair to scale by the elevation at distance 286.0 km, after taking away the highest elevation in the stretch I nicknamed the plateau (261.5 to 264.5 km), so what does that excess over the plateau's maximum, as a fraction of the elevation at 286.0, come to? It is 0.012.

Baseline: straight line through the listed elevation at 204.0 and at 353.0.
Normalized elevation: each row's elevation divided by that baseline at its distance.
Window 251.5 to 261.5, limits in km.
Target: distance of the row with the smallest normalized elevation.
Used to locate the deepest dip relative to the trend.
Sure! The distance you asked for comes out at 252.0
